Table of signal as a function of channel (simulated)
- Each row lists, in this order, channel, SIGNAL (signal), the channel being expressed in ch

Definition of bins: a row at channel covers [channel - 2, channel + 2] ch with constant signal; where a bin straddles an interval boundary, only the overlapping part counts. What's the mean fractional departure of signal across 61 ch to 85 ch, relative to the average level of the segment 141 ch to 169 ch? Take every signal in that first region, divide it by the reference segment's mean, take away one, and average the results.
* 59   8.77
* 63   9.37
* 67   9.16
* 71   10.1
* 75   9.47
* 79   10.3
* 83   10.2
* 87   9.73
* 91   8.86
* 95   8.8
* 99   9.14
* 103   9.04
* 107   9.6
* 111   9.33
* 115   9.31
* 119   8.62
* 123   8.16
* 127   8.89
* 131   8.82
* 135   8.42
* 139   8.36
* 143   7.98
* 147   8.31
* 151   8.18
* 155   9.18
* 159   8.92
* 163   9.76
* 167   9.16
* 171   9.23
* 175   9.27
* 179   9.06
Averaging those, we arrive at 0.11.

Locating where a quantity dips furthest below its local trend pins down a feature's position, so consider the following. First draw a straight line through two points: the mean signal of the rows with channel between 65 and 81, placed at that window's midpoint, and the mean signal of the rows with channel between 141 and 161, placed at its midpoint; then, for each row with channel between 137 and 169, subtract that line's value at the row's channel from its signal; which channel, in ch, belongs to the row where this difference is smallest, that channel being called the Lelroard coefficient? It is 143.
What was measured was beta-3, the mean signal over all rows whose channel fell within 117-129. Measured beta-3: 8.56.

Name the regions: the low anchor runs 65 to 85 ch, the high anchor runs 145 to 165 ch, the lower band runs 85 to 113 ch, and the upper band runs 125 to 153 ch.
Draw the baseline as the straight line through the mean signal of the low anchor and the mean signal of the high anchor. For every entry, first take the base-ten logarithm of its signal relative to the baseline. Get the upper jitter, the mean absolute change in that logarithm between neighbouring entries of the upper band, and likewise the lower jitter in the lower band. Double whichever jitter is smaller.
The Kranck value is 0.021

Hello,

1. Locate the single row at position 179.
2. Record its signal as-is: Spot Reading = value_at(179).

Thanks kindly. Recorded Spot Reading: 9.06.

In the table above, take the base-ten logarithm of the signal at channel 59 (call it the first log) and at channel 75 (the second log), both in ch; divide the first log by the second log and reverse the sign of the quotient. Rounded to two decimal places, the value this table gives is -0.97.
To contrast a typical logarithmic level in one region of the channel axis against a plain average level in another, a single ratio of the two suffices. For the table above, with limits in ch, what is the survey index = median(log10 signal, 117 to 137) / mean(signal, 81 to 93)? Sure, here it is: 0.097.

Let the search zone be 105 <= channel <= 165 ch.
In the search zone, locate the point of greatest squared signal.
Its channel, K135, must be 163 ch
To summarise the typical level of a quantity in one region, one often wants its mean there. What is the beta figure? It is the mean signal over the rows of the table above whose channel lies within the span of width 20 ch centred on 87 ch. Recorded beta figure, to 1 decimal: 9.6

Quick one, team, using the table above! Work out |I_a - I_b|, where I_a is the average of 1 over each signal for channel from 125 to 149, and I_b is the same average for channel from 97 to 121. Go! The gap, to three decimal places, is 0.009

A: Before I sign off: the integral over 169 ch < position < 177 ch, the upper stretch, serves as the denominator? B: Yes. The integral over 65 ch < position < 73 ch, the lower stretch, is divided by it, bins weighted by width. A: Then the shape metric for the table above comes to 1.041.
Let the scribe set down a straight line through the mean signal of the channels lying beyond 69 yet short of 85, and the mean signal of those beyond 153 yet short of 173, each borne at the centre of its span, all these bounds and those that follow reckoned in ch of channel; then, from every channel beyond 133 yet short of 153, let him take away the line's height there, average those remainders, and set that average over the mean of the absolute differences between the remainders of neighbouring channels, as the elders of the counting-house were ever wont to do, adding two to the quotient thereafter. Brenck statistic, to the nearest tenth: -3.7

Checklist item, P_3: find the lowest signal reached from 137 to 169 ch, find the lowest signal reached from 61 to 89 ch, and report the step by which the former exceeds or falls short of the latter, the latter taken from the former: -1.2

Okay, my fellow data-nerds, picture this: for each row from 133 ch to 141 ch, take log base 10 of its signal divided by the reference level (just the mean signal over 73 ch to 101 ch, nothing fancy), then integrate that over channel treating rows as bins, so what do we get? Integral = -0.4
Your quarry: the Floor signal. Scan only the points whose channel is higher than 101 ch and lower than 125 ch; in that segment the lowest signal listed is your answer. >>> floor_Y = 8.16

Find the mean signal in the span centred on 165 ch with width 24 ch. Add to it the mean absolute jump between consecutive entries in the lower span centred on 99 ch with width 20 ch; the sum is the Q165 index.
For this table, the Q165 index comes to 9.52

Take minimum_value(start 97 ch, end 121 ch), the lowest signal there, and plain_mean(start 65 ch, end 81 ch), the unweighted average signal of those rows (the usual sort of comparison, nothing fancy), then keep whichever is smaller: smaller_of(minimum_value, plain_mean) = 8.62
